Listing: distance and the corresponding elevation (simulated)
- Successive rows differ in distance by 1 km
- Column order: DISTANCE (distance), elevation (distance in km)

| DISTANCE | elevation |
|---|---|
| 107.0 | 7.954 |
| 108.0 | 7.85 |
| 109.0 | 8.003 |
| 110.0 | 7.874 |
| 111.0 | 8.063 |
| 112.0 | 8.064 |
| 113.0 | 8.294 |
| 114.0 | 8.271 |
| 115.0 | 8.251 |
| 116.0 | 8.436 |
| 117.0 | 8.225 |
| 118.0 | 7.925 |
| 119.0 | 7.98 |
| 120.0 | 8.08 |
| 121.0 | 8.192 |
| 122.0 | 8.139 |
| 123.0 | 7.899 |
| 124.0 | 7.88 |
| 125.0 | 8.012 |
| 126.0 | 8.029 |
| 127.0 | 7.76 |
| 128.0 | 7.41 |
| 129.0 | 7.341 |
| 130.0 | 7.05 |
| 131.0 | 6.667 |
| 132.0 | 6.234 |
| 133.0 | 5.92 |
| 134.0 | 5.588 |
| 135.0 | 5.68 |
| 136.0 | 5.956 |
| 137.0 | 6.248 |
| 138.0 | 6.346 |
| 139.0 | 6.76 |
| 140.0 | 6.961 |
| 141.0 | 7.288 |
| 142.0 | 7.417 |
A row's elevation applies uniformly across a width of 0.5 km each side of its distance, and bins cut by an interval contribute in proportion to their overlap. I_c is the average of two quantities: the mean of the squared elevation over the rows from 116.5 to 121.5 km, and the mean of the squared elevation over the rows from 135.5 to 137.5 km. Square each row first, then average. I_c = 51.3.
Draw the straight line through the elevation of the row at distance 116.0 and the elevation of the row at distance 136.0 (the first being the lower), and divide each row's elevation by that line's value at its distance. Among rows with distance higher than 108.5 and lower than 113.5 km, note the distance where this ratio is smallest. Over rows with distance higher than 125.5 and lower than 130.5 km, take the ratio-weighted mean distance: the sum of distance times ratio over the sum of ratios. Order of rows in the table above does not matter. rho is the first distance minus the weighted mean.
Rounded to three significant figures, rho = -18.0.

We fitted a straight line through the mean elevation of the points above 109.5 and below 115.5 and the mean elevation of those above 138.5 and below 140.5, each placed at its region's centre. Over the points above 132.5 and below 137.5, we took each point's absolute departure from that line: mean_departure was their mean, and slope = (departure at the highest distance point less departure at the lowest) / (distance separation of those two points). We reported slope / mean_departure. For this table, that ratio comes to -0.11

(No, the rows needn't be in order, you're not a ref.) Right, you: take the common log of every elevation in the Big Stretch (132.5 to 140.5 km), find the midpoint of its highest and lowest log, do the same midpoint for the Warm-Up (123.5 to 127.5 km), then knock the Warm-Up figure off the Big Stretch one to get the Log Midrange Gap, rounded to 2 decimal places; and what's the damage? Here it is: -0.10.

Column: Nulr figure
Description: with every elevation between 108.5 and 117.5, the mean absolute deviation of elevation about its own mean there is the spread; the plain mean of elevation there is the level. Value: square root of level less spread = 2.83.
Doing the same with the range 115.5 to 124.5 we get 2.82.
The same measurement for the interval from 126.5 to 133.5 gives 2.52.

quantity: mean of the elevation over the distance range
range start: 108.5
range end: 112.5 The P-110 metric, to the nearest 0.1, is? 8.0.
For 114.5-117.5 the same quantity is 8.3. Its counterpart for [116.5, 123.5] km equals 8.1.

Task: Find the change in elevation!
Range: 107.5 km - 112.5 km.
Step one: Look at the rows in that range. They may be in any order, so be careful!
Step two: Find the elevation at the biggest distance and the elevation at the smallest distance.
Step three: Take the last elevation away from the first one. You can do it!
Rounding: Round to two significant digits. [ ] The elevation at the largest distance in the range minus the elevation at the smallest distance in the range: 0.21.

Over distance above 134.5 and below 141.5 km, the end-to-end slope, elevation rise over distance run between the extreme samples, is 0.27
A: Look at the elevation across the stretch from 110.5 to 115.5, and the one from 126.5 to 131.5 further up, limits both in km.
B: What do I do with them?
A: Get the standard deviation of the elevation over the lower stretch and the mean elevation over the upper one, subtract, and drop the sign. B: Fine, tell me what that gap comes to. 7.1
